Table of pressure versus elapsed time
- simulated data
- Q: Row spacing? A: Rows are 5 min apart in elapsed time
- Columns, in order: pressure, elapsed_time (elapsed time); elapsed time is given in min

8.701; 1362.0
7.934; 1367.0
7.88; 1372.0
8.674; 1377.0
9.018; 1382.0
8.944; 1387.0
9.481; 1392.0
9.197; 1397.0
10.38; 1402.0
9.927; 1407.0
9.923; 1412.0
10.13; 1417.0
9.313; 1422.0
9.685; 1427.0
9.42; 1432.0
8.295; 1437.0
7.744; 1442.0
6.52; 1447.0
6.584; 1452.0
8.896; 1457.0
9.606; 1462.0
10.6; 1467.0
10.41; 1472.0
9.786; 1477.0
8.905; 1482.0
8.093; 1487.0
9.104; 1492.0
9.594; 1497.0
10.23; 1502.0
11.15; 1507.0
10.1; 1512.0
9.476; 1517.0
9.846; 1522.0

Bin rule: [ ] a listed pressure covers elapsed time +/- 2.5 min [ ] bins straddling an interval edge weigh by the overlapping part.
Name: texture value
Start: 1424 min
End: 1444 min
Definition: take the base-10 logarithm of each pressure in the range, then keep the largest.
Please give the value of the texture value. 0.986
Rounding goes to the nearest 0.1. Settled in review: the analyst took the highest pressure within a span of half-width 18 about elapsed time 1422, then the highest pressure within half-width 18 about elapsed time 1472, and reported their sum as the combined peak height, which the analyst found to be 20.7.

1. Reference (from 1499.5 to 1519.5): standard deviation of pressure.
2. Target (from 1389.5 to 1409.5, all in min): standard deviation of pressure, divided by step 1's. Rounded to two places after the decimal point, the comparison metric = 0.75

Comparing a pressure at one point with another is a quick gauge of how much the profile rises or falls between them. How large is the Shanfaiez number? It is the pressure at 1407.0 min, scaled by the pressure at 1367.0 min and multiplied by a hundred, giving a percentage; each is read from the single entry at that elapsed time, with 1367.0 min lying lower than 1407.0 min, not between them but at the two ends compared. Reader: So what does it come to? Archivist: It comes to 125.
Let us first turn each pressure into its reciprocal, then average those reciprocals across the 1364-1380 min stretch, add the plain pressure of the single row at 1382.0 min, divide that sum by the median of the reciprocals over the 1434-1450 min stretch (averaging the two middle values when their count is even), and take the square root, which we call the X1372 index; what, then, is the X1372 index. 8.4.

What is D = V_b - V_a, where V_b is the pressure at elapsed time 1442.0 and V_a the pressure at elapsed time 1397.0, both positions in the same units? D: -1.5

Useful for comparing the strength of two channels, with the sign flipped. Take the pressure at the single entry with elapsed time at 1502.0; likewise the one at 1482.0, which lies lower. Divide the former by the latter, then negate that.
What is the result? -1.15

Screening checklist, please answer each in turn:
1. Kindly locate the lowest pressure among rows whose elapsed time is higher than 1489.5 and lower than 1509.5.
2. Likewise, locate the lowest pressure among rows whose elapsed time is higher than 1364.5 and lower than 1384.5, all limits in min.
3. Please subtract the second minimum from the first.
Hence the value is 1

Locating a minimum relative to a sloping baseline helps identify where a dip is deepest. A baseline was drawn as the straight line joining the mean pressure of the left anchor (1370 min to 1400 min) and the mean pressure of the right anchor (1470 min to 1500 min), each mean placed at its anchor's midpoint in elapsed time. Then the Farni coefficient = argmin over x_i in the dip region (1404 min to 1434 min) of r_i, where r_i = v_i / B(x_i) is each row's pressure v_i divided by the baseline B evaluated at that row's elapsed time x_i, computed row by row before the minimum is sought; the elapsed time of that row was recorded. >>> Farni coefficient 1422.0 min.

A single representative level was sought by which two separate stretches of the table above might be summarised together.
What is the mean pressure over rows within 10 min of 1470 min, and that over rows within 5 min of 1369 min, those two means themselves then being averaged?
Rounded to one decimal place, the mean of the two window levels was 9.0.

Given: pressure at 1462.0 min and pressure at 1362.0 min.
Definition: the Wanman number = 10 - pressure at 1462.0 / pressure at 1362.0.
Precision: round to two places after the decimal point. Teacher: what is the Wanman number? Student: 8.90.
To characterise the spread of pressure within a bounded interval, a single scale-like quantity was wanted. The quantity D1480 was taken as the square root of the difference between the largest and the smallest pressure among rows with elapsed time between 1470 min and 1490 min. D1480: 1.5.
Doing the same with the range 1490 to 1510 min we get 1.4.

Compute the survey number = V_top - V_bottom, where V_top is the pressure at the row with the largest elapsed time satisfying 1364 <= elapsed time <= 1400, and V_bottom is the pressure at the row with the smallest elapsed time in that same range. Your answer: 1.3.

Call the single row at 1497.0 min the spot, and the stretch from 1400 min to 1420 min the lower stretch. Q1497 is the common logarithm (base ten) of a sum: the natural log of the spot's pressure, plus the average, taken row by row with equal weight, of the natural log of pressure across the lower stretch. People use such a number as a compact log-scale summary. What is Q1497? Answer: 0.660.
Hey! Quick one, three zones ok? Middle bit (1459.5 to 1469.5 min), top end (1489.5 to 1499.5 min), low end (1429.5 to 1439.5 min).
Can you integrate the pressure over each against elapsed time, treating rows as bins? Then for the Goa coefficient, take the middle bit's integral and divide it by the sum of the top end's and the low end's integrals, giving 0.55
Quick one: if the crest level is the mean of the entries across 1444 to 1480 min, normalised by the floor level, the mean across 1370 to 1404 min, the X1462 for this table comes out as 0.98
